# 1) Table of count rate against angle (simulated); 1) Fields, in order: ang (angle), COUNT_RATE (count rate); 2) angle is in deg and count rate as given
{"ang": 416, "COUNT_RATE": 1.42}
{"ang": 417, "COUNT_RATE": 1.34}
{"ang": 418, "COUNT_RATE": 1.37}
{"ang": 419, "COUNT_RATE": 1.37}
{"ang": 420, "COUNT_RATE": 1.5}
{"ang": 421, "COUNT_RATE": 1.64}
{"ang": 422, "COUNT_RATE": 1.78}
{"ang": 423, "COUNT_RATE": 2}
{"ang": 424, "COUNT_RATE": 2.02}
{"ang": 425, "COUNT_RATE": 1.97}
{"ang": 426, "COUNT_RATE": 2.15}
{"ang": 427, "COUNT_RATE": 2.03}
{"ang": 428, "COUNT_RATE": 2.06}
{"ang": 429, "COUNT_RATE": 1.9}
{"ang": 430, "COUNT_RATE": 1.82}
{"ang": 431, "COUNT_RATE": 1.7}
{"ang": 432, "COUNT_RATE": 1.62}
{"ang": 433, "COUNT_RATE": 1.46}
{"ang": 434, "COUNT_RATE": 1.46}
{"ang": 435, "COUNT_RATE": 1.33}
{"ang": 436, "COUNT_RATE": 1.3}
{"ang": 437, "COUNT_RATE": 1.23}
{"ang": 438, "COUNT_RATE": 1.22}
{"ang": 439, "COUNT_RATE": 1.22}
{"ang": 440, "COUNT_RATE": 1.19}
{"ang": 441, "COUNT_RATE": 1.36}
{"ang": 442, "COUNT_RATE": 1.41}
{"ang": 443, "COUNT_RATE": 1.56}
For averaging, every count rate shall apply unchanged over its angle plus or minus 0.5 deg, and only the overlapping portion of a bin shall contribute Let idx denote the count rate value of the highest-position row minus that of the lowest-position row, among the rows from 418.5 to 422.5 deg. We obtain 0.41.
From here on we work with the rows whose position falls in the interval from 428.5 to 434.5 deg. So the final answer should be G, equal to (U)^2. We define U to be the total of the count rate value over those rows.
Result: 99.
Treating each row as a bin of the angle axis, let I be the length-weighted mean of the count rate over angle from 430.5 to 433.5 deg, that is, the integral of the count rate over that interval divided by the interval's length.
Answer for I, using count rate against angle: 1.6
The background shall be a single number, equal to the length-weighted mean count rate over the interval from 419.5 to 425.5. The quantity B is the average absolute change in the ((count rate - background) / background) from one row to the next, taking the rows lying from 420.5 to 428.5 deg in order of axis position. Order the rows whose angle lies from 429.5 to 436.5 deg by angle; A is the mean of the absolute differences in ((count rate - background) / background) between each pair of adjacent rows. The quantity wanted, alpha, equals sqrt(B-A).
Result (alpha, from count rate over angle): 0.11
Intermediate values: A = 0.048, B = 0.0597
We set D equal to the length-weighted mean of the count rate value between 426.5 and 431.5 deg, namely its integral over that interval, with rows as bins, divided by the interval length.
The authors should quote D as 1.9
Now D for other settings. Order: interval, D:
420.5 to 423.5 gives 1.8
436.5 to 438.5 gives 1.2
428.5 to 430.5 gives 1.9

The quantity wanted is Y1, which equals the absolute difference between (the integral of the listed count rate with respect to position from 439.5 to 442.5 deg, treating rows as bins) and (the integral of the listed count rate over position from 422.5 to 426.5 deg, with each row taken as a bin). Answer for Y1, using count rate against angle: 4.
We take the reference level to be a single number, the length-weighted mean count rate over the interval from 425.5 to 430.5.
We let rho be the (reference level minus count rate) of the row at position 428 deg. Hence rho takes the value -0.07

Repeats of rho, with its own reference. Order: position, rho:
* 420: 0.49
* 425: 0.02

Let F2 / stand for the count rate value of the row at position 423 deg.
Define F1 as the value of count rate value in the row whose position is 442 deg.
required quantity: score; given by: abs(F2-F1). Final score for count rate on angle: 0.59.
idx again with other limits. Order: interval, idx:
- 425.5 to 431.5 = -0.45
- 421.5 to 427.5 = 0.25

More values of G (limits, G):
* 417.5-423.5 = 93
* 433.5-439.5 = 60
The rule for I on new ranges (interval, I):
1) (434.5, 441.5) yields 1.3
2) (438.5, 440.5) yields 1.2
